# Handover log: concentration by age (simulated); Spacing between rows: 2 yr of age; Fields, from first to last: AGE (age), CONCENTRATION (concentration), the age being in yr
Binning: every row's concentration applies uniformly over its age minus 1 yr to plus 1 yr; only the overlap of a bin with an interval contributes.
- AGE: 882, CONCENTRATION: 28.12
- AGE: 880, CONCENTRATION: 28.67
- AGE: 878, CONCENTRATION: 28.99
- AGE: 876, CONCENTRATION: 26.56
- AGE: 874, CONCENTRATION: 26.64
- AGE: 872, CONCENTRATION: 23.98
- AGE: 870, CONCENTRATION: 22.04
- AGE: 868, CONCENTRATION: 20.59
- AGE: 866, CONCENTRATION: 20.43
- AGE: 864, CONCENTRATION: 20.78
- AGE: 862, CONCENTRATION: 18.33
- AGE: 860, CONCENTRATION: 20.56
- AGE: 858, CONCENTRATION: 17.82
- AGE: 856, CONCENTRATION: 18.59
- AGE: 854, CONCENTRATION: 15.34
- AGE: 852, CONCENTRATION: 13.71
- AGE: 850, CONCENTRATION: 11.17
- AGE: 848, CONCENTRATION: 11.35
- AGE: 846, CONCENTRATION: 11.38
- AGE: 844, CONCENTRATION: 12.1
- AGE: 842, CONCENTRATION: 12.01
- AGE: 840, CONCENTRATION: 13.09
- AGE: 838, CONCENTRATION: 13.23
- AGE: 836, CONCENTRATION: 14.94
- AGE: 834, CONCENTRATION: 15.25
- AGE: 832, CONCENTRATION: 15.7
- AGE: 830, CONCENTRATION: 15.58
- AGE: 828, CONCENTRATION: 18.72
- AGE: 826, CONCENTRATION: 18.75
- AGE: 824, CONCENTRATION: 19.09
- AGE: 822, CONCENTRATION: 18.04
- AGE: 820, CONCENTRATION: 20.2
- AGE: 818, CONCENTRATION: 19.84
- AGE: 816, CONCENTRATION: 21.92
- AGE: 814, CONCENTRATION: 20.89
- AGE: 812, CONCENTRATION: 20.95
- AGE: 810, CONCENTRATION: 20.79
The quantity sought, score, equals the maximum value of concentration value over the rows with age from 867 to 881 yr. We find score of 28.99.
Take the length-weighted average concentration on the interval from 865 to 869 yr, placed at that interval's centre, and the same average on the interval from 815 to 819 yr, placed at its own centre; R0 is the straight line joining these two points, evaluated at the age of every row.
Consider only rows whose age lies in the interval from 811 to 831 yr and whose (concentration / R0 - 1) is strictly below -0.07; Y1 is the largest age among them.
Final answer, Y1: 830 yr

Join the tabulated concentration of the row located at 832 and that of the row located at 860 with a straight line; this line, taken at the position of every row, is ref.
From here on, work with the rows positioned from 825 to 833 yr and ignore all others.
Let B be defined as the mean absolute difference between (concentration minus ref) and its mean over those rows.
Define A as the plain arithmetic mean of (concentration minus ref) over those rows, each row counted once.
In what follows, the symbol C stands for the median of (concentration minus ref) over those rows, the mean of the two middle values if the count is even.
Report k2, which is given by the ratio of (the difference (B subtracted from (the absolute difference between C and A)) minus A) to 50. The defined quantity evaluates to -0.08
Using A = 2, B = 1.9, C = 2.0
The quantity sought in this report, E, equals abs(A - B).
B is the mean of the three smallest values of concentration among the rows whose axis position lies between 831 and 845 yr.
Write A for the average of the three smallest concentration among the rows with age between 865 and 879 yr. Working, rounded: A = 21.0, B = 12.4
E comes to 8.6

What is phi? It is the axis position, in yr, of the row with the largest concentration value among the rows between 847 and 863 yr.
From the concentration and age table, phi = 860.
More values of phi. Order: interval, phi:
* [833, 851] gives 834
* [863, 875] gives 874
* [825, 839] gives 826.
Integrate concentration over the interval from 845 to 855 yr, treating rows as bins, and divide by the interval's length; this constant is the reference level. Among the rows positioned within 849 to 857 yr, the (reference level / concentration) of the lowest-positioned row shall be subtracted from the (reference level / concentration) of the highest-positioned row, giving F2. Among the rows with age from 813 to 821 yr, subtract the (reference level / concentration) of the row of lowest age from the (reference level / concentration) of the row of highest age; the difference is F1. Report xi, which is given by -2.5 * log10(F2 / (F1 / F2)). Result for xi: -2.5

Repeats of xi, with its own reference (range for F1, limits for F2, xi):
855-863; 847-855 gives -2.3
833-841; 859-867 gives 9.9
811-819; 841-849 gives 2.4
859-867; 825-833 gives -1.6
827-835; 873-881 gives 5.3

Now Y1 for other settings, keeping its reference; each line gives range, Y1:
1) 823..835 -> 834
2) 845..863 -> 862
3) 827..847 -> 846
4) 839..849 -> 848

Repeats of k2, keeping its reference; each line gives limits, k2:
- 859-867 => 0.01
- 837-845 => 0.08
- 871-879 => -0.09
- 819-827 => -0.11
